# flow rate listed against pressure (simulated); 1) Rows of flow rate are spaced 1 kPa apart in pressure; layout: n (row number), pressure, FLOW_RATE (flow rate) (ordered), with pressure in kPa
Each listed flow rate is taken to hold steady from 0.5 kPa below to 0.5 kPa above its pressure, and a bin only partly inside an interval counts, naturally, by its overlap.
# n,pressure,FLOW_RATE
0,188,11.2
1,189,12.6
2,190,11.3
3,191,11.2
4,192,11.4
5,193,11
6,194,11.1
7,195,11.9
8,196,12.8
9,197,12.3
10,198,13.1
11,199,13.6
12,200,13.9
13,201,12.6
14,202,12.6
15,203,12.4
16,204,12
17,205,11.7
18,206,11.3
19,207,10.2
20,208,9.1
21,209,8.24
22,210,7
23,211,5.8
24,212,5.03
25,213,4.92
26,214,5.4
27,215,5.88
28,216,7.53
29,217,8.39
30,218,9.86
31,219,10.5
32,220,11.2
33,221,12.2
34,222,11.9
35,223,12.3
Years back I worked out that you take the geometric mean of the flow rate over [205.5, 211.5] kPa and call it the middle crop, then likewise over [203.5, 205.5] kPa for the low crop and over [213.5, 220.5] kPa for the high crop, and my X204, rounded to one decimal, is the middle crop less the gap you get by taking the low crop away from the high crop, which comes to 12.1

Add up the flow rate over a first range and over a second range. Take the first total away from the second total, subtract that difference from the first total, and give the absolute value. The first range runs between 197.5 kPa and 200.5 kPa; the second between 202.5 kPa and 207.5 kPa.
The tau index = 24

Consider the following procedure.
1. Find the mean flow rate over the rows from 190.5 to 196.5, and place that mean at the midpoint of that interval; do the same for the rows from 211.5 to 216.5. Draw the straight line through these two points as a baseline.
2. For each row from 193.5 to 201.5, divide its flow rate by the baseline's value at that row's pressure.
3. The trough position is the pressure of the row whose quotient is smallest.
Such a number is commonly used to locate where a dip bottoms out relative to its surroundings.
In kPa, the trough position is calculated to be 194 kPa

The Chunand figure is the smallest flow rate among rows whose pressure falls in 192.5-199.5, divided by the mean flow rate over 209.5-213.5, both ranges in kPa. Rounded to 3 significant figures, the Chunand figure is 1.93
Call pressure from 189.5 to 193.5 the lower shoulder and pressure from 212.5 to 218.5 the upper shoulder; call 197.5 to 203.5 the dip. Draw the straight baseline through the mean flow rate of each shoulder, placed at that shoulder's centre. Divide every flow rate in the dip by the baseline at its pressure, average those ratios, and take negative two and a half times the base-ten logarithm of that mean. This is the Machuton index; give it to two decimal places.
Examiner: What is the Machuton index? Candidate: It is -0.33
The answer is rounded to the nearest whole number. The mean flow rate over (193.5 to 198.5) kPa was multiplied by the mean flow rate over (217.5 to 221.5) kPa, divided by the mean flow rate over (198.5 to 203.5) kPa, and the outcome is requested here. 10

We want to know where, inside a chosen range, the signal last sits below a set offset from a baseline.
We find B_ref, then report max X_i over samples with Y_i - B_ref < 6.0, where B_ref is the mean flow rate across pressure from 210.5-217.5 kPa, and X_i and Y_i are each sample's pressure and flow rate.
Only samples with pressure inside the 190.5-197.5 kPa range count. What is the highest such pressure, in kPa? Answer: 195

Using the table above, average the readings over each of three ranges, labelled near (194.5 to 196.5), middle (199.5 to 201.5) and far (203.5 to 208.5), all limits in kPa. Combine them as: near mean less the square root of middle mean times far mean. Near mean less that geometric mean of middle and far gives 0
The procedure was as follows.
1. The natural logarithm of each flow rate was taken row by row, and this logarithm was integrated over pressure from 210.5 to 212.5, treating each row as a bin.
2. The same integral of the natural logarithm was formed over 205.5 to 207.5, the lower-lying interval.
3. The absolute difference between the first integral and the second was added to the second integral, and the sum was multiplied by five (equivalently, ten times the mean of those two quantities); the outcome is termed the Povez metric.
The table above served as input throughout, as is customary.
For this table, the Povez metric 30.6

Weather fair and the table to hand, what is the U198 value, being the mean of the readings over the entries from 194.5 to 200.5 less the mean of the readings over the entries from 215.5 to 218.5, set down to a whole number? 4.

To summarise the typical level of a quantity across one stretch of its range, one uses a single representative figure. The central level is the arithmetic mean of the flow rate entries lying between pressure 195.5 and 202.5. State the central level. 13.0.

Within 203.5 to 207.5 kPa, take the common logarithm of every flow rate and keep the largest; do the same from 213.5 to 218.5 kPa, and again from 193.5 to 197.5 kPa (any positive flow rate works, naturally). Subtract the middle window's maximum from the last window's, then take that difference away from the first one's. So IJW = 0.97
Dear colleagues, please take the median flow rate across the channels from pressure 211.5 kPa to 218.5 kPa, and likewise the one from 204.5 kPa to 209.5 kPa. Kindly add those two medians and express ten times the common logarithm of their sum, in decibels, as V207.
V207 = 12.1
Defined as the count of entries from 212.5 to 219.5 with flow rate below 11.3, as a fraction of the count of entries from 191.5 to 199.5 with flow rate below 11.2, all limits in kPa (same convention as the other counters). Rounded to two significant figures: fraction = 3.5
